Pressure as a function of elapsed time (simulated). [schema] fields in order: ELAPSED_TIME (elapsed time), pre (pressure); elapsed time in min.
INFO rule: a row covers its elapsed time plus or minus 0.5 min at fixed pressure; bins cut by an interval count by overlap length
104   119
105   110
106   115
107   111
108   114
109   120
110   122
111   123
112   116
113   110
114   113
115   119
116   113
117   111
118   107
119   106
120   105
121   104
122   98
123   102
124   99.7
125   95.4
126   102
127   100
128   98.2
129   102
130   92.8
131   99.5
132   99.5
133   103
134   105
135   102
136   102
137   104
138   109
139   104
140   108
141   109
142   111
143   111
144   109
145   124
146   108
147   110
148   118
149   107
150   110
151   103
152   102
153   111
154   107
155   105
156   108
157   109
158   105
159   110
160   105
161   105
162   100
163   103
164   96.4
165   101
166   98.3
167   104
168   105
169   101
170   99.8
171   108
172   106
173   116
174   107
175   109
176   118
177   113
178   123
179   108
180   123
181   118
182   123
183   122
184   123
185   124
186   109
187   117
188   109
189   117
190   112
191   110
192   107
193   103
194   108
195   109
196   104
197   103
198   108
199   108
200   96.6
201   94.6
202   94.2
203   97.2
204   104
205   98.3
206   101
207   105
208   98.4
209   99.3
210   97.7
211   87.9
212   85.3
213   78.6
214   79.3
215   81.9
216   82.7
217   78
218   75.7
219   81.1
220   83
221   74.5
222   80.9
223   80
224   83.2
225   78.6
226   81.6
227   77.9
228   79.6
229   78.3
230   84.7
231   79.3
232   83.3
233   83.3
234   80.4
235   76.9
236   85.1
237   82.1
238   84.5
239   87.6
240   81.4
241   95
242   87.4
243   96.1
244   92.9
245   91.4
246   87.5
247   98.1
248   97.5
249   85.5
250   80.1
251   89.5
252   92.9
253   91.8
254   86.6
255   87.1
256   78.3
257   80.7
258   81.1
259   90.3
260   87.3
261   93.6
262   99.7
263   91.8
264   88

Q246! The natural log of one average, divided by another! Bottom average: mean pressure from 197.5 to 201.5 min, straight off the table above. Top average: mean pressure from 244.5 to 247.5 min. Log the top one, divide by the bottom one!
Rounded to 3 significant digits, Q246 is 0.0445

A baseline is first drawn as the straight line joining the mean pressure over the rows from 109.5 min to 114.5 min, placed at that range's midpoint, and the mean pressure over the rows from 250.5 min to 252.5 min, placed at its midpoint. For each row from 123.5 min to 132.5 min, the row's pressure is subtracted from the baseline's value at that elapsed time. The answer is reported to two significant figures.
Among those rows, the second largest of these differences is 19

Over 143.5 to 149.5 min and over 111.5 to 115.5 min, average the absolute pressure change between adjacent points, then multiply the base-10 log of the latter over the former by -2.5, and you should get 0.80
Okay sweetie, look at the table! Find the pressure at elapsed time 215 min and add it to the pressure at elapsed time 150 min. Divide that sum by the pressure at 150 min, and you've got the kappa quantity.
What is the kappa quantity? 1.74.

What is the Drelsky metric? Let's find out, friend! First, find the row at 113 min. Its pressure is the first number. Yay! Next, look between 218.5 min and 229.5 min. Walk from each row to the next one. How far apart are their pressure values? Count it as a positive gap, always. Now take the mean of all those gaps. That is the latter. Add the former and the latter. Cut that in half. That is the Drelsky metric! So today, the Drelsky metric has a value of 56.8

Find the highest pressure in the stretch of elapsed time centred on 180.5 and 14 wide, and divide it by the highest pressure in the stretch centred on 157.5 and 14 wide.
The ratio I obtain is 1.12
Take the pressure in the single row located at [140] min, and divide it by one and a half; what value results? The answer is 72.0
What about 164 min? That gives 64.3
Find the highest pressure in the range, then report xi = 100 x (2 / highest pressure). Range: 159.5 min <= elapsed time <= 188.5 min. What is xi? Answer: 1.61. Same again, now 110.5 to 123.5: 1.63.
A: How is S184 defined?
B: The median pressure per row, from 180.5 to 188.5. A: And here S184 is 120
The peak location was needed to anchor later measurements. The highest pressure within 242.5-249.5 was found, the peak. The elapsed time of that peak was 247 min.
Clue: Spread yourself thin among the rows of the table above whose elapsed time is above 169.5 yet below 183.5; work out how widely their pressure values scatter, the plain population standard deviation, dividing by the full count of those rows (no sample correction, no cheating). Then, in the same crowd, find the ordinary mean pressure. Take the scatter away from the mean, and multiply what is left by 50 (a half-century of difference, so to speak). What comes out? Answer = 5325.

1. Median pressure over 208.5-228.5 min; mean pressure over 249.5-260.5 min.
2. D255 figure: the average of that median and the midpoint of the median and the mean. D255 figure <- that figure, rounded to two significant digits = 82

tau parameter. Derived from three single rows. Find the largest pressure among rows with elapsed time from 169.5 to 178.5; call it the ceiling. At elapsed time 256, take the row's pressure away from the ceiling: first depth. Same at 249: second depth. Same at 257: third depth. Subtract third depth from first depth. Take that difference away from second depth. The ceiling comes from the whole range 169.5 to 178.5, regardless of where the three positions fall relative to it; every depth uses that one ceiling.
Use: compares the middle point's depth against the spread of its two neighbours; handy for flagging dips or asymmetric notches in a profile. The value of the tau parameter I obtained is 35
